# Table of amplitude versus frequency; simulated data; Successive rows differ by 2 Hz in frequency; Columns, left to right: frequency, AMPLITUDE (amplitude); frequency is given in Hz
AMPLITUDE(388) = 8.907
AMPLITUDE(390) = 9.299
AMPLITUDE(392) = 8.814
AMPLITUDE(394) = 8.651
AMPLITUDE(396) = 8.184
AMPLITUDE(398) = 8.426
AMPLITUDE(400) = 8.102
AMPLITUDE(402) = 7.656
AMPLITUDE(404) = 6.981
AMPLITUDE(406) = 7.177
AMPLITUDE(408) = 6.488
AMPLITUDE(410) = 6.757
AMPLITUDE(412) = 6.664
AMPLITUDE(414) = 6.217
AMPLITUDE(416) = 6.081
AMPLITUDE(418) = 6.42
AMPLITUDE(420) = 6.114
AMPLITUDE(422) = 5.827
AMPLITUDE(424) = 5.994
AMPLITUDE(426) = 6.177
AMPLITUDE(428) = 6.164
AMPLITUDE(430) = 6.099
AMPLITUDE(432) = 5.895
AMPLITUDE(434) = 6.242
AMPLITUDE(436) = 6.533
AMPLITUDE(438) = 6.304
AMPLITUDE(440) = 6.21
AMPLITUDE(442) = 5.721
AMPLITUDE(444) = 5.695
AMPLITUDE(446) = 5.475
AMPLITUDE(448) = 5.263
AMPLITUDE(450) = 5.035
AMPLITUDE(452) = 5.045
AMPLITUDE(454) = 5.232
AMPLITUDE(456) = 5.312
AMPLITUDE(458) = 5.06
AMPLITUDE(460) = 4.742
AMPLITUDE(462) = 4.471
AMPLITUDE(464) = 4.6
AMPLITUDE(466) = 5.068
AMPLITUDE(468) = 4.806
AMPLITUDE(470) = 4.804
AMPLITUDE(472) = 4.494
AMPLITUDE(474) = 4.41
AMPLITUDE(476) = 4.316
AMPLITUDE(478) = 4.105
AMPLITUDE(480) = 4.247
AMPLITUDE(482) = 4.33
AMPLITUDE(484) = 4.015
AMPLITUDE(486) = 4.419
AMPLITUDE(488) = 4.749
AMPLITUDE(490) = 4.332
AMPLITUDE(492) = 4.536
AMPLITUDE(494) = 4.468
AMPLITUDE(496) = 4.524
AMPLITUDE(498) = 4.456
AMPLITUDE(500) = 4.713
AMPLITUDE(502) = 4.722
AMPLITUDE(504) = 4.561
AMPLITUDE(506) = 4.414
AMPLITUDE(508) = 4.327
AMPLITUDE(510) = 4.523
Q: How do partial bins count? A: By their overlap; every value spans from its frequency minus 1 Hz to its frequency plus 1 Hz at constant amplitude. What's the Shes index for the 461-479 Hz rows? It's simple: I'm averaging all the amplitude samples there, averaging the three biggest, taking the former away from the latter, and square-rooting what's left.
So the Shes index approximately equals 0.57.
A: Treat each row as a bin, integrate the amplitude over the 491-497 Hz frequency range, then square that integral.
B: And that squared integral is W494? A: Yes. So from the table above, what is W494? 732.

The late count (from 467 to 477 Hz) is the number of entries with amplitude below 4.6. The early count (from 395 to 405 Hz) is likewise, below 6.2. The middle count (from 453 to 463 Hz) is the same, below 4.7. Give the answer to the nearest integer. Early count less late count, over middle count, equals -3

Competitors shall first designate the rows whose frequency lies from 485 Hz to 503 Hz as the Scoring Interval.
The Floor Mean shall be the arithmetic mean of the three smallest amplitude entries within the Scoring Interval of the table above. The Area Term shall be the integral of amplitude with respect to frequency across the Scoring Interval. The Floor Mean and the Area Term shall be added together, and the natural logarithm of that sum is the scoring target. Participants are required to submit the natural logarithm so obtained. 4.46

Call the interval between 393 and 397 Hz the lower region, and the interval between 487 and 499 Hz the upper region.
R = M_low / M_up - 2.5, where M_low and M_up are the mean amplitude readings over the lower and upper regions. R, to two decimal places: -0.63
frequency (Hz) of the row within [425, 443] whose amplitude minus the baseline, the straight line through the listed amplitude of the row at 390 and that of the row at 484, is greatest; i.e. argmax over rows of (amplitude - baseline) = 436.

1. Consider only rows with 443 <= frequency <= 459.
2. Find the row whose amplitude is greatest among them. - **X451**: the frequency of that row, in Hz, 444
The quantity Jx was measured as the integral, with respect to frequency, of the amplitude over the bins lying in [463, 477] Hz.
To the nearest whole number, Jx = 65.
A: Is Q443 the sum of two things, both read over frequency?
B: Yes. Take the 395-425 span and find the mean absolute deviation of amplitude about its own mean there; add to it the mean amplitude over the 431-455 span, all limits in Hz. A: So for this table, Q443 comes 6.4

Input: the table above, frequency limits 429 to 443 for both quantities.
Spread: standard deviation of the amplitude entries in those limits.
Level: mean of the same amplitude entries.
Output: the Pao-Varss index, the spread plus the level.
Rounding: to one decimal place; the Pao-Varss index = 6.4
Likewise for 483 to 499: 4.6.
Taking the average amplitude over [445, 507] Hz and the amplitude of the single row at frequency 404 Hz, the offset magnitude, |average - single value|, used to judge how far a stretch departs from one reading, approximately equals 2.3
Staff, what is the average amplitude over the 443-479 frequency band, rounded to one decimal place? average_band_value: 4.9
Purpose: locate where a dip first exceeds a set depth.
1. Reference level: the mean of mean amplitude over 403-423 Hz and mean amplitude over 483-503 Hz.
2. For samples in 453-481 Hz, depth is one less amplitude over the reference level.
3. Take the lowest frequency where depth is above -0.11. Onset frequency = 454 Hz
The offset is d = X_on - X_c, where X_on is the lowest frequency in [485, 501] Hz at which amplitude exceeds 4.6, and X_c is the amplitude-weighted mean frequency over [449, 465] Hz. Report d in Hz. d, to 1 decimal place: 31.2 Hz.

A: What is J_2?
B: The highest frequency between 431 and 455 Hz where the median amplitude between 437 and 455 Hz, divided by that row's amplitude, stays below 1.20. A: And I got 454 Hz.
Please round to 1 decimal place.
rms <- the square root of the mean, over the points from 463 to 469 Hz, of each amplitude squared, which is 4.8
